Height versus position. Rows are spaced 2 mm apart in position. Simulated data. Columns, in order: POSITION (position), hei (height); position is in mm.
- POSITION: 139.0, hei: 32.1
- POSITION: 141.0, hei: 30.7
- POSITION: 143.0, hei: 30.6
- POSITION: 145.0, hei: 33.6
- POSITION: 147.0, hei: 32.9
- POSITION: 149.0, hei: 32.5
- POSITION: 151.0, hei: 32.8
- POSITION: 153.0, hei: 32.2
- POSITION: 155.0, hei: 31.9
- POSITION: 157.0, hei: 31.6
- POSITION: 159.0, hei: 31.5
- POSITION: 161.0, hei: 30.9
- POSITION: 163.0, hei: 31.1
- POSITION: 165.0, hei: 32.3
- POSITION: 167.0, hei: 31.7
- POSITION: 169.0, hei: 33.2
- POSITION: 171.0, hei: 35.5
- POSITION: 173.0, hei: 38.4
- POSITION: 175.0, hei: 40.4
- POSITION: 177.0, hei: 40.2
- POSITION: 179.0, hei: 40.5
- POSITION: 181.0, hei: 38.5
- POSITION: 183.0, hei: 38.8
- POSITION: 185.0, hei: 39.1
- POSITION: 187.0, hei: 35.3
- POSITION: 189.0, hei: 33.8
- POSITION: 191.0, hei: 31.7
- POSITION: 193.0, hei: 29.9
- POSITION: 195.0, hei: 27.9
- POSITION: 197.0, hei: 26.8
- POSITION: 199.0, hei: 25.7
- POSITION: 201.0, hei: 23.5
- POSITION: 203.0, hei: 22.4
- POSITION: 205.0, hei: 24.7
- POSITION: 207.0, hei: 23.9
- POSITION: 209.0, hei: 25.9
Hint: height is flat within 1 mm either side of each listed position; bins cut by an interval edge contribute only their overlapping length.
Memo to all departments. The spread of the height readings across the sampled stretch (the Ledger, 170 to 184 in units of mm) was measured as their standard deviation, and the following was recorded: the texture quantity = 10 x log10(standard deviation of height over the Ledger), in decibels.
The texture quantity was 2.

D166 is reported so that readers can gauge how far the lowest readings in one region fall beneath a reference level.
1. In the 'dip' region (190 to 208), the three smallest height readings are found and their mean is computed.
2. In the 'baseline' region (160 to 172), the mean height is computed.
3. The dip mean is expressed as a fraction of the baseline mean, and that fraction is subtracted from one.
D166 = 0.28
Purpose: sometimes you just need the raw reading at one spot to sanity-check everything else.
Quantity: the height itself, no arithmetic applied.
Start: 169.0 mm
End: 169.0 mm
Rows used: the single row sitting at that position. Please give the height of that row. 33.2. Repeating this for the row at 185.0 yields 39.1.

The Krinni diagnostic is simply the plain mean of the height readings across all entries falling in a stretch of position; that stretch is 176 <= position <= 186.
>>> 39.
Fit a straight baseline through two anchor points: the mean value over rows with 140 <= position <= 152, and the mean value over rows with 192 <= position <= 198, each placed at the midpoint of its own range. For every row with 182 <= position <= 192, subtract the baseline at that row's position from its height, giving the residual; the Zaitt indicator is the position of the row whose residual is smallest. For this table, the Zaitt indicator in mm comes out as 191.0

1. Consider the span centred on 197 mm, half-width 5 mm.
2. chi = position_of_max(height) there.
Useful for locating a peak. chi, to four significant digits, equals 193.0 mm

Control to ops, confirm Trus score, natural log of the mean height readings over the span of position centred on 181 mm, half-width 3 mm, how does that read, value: 3.67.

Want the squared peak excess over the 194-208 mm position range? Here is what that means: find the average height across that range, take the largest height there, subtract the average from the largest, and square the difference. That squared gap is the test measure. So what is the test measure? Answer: 8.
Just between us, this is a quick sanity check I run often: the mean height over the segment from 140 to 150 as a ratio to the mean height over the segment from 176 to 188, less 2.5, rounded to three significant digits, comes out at -1.67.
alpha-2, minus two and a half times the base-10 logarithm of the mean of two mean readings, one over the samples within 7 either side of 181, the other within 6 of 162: -3.87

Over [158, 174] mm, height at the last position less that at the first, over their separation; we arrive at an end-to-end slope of 0.5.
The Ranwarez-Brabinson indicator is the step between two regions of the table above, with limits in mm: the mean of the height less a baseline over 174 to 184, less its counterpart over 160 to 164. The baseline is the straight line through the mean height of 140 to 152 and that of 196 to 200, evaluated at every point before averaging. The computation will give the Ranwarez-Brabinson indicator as 11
